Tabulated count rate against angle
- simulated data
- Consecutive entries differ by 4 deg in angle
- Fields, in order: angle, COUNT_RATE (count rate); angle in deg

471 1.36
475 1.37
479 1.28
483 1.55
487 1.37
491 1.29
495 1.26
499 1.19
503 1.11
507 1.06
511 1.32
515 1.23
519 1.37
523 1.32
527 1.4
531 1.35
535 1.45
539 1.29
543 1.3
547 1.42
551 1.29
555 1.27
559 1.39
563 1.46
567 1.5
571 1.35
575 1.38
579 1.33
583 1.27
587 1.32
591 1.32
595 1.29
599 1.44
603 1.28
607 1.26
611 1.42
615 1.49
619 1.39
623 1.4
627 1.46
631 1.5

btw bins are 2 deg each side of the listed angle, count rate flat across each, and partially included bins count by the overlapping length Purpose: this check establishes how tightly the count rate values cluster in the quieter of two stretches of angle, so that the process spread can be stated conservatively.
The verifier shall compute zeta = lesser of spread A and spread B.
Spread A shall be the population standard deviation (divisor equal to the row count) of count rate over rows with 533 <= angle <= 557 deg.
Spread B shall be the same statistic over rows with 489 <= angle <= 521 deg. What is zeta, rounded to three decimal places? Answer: 0.071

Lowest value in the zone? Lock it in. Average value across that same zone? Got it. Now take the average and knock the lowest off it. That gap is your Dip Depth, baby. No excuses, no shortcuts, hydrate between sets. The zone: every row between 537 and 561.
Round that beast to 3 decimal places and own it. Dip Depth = 0.057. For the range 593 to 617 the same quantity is 0.103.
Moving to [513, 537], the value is 0.123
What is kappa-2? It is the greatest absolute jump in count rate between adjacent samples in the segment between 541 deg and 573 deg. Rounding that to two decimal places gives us 0.15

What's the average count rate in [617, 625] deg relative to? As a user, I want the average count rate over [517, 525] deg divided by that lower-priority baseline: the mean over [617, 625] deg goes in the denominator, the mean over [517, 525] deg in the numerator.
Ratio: 0.96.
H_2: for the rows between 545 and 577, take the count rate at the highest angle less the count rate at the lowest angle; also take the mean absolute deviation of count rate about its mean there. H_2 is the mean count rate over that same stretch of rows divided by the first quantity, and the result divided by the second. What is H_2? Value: -576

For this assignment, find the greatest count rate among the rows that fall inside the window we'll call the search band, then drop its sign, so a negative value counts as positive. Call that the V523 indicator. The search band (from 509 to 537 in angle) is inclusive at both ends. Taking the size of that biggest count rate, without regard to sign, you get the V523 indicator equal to 1.45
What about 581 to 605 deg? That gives 1.44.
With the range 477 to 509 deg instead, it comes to 1.55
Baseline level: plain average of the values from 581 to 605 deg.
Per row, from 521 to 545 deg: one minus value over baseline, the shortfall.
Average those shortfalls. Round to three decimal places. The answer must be -0.024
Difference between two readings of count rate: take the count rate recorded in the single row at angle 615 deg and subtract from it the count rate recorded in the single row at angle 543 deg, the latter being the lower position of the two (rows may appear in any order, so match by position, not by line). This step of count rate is 0.19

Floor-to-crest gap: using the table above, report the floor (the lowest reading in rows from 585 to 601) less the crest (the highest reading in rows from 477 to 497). -0.26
